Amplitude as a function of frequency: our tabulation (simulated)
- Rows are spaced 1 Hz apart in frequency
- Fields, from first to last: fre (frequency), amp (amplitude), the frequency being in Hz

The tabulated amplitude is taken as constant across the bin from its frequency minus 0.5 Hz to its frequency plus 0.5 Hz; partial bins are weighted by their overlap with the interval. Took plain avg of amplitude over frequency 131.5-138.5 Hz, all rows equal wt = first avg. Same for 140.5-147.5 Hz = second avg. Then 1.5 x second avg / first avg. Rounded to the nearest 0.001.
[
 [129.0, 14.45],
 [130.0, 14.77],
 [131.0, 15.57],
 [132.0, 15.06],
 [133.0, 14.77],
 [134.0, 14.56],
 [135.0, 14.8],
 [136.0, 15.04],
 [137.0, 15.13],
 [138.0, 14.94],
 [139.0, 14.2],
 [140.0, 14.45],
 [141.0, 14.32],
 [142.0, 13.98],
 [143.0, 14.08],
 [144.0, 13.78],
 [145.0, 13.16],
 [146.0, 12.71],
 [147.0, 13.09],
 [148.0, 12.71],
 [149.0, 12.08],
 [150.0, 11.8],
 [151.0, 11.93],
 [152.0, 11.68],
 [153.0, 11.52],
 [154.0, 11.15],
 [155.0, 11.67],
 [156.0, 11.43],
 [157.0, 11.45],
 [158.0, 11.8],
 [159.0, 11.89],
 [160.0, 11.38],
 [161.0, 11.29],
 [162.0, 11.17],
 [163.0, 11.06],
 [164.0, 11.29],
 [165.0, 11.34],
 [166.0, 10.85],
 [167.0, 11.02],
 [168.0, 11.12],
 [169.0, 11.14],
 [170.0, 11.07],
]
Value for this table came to 1.368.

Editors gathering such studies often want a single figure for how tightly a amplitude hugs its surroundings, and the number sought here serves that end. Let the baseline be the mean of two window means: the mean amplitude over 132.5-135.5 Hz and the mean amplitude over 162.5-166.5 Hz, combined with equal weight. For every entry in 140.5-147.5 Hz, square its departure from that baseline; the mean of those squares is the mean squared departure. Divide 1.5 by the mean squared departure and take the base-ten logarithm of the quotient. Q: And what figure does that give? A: 0.3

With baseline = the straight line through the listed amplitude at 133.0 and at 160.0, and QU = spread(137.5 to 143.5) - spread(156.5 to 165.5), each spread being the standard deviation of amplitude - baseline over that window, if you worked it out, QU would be -0.06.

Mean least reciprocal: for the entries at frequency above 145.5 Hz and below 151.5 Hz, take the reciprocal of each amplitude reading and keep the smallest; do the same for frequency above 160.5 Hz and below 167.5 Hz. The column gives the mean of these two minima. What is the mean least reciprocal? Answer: 0.082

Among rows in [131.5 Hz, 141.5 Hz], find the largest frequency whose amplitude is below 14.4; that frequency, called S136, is 141.0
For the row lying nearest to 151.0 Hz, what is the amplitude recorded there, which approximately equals 11.93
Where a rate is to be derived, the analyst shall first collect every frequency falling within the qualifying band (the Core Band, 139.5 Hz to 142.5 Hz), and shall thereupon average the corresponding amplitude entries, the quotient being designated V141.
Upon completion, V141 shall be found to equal 14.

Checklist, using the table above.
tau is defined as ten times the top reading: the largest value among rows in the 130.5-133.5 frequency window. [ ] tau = 156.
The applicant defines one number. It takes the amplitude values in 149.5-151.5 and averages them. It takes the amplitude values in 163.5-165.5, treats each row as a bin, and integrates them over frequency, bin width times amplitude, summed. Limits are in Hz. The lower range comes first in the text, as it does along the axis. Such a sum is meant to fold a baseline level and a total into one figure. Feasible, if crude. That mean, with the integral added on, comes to 34.5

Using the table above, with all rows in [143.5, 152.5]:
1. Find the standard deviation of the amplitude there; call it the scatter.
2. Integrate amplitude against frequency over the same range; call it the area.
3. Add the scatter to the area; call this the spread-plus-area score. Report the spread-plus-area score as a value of 114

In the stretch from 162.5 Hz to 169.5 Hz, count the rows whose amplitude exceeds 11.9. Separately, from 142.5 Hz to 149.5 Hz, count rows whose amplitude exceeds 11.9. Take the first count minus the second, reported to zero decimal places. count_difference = -7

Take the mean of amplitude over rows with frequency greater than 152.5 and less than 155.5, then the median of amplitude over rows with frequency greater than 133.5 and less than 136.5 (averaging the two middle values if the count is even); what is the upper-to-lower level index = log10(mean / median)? -0.11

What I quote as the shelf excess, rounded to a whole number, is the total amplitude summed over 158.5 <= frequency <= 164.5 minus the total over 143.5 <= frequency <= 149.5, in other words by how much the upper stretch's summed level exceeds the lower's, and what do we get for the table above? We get -9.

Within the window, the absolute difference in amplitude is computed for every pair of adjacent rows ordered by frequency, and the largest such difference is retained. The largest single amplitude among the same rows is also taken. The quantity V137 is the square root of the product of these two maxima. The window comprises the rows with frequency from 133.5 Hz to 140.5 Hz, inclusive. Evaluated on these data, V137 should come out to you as 3.3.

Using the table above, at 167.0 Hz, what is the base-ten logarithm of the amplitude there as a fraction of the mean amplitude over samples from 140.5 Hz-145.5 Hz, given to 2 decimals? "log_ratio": -0.10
